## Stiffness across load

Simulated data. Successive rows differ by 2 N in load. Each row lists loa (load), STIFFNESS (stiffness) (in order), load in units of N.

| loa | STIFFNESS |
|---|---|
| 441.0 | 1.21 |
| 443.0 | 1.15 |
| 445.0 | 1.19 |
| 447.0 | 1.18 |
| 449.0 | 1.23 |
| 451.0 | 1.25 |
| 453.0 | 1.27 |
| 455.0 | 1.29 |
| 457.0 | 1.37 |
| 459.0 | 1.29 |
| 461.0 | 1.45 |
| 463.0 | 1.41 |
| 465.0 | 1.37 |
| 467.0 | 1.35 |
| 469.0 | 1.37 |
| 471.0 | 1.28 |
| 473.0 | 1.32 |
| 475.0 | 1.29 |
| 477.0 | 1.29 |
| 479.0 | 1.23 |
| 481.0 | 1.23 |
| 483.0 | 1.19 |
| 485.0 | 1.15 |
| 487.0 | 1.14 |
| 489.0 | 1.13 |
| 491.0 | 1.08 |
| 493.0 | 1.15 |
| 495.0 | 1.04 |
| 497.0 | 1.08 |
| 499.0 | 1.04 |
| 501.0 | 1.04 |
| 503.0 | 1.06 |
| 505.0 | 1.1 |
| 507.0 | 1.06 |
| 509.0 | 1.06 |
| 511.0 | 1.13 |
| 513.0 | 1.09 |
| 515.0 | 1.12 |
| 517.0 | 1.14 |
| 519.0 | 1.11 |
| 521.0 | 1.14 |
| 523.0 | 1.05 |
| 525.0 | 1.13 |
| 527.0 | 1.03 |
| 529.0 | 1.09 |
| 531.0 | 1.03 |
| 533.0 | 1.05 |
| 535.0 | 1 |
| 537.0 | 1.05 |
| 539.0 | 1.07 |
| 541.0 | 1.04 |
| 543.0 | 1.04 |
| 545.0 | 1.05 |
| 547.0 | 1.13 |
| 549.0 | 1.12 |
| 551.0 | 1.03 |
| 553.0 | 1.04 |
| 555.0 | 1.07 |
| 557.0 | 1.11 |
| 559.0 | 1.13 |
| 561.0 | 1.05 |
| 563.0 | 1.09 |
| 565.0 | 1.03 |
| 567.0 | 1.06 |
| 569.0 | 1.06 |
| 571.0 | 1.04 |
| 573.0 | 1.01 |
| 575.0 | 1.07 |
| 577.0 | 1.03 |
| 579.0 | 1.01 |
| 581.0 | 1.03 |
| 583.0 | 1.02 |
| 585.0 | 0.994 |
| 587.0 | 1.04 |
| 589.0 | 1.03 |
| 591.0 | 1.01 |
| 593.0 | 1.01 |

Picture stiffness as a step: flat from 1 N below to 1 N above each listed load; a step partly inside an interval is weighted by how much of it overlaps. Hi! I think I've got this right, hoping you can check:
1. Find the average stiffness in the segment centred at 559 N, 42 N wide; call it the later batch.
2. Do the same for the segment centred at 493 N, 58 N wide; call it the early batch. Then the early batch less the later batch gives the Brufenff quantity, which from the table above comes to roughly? 0.10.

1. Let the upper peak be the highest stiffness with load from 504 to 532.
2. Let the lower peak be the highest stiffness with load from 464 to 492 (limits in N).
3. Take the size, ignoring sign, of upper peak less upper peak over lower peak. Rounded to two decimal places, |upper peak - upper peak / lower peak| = 0.31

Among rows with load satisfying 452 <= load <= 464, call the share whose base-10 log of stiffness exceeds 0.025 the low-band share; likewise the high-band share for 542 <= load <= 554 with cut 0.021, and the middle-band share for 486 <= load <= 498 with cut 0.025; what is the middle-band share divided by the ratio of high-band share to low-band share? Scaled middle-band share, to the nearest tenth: 1.7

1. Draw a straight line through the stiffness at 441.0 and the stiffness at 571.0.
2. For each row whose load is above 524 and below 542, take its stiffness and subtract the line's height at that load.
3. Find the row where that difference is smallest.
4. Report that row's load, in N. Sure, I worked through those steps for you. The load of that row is 535.0 N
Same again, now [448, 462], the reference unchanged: 449.0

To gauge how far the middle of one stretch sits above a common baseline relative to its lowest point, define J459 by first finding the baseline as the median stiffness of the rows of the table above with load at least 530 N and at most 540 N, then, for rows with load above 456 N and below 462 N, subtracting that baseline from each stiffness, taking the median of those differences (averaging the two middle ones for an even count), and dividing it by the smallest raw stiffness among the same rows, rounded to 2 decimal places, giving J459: 0.25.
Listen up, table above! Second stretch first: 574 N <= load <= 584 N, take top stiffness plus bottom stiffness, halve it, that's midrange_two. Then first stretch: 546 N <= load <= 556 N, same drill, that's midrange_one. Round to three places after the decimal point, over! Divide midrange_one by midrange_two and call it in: 1.038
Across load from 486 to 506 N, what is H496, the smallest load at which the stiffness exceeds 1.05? 487.0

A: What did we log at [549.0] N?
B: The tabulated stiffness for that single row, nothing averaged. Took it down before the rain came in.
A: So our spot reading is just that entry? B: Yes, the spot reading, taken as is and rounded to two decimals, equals 1.12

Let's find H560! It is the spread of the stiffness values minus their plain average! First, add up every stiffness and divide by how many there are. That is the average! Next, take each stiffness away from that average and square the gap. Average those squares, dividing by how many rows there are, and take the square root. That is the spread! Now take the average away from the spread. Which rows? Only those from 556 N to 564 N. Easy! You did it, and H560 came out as -1.07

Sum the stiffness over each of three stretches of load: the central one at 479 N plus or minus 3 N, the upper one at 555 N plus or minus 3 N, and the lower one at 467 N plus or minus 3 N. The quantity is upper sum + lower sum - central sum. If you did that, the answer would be 3.56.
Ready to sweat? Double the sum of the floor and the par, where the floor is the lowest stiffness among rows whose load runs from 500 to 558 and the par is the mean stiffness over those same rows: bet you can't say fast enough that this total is 4.15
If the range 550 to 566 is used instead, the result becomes 4.20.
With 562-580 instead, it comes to 4.11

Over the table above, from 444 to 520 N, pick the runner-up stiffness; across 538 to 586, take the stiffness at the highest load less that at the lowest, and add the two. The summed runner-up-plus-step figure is 1.33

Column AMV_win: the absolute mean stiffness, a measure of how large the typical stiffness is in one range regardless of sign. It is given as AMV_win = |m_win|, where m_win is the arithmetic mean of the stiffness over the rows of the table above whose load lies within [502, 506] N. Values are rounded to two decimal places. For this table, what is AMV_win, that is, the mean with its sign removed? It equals 1.08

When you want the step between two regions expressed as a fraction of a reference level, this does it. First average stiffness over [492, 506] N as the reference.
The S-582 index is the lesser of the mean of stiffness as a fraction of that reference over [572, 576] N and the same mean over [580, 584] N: 0.96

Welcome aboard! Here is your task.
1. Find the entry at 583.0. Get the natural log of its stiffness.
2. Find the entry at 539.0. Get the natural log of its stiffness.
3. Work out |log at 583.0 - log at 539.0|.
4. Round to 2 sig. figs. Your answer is 0.048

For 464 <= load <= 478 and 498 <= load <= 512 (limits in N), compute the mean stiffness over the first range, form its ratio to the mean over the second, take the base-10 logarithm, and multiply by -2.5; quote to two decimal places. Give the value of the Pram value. -0.23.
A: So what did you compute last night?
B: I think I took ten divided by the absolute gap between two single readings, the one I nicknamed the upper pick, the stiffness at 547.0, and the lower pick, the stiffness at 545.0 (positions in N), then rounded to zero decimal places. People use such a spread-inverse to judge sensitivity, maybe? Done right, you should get 125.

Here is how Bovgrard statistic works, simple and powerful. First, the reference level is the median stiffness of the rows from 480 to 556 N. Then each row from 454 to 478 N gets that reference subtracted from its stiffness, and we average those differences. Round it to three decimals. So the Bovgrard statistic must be 0.265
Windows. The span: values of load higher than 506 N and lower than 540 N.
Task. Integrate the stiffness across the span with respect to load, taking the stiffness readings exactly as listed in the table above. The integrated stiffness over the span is 36.7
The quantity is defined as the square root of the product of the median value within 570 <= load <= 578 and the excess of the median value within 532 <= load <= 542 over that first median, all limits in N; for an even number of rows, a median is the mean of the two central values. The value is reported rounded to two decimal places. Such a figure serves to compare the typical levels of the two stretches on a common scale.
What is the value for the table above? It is 0.12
